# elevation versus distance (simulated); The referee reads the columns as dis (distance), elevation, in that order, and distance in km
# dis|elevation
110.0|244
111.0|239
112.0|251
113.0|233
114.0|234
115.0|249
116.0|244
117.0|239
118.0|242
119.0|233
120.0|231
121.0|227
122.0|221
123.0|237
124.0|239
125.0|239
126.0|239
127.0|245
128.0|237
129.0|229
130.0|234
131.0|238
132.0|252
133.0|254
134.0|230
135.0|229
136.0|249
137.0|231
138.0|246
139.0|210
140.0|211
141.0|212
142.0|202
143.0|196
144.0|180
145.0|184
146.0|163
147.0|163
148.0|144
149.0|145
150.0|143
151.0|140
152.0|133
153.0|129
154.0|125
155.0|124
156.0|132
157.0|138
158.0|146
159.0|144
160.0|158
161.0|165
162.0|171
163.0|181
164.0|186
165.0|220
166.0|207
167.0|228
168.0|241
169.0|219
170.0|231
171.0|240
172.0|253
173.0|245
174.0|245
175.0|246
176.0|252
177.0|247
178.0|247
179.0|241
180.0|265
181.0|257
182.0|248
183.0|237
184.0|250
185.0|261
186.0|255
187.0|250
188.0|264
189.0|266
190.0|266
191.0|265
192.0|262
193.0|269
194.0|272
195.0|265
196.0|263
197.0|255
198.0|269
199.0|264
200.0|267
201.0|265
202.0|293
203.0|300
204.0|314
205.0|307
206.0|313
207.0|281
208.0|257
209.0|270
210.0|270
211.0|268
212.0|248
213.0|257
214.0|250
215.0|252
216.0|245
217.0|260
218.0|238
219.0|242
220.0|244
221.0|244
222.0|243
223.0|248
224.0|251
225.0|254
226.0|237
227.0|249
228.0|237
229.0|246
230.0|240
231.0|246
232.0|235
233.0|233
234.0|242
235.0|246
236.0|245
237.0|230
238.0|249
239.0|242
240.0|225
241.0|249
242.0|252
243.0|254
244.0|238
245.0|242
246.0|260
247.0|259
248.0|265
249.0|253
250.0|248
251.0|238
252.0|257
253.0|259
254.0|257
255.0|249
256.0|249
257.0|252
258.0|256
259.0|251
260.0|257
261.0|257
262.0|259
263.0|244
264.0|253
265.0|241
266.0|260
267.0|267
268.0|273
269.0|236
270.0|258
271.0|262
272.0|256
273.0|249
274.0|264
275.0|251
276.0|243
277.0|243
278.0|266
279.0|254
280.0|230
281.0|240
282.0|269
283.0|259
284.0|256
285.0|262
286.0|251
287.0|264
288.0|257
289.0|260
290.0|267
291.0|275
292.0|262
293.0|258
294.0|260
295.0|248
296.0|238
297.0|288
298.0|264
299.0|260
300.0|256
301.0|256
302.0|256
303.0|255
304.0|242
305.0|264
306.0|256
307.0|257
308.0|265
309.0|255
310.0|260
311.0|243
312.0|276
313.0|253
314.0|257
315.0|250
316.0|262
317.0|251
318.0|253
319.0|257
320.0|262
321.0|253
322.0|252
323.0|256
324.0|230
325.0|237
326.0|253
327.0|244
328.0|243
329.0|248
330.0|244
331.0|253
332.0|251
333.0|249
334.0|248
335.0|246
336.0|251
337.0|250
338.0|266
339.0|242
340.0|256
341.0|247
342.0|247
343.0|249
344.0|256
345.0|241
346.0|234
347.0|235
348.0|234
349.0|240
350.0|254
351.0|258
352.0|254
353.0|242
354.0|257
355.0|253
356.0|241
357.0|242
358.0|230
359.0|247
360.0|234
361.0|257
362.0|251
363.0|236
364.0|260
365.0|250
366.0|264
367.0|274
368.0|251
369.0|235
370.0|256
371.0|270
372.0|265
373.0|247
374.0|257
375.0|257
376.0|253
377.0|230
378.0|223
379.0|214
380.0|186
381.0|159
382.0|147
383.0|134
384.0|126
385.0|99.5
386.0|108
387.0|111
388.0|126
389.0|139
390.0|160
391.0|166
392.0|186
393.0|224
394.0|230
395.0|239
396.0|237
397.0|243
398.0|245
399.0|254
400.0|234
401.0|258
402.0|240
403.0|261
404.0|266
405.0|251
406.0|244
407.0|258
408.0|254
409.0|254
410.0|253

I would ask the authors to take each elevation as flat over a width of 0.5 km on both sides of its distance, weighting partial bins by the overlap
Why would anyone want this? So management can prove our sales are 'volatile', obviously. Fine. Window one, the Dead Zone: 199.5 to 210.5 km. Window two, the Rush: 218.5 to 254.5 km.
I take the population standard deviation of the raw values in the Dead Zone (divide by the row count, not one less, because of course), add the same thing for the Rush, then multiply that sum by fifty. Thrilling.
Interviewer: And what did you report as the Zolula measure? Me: 1438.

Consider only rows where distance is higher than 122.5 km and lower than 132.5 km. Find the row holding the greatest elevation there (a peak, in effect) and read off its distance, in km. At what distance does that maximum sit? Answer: 132.0 km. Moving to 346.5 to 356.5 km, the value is 351.0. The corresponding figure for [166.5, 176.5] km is 172.0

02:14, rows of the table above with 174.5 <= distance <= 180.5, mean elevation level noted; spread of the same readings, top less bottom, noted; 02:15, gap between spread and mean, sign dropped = 226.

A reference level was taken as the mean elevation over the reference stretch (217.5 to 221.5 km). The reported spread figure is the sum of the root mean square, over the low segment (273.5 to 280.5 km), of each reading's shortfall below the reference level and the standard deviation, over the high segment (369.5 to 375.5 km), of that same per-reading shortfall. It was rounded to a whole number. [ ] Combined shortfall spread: 22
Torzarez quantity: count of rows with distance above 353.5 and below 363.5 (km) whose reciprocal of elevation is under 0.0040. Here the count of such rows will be 4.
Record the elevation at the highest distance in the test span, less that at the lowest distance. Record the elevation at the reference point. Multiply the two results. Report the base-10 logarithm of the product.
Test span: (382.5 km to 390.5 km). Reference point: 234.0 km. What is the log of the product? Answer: 3.8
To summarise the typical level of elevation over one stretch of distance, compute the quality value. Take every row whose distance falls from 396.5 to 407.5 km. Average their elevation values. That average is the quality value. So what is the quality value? 250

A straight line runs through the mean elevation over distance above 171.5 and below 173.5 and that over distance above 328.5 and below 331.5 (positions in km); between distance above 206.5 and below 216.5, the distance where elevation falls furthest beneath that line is 216.0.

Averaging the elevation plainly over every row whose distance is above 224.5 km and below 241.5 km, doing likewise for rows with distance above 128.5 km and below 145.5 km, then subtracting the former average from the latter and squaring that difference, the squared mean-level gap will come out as 350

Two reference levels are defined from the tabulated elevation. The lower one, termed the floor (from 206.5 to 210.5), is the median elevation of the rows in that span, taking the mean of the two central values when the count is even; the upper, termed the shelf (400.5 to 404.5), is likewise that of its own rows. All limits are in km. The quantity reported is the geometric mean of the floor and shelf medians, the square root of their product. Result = 265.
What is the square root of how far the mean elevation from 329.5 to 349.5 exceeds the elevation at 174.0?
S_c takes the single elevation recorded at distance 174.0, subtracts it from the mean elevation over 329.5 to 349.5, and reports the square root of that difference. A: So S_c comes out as 1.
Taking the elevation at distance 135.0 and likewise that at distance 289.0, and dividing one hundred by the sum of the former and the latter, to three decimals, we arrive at 0.204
